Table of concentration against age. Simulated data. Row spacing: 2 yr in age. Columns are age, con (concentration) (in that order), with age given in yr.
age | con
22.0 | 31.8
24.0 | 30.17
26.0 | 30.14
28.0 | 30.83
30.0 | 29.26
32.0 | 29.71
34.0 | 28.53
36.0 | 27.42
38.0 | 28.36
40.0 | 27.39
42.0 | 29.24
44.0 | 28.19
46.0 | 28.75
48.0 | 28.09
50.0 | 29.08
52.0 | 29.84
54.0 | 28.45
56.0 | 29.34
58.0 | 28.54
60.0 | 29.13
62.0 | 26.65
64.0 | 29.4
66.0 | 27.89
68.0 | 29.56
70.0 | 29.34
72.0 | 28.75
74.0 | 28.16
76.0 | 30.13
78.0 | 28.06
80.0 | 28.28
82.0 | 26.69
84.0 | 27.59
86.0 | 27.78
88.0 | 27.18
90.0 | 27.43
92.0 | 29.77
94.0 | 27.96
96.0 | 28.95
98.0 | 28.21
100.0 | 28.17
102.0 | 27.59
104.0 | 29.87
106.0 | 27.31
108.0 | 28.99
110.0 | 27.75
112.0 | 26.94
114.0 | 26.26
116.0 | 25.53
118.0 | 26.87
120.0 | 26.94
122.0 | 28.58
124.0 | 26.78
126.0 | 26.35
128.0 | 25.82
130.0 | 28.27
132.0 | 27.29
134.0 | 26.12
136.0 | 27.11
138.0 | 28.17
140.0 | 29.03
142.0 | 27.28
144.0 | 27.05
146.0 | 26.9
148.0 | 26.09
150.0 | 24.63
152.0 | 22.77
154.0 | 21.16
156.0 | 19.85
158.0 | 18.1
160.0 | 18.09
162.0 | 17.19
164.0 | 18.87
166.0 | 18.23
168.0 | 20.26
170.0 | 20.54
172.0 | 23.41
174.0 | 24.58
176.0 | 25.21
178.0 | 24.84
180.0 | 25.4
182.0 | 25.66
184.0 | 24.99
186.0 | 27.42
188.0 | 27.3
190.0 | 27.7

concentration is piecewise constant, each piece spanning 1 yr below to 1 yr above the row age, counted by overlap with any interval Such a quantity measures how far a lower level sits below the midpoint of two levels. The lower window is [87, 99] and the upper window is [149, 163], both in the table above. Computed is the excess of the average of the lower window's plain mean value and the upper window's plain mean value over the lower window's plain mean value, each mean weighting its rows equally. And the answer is -4.0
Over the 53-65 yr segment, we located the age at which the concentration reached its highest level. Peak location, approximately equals 64.0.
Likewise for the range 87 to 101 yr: 92.0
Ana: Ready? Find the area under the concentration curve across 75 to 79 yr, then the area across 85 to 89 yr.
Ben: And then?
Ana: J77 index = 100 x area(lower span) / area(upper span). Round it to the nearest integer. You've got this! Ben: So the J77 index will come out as 106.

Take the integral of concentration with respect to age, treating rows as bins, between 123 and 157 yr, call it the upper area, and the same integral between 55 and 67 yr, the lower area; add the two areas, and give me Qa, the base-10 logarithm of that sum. 3.09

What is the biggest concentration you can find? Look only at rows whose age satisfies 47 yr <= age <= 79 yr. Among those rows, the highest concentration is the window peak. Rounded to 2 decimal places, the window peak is 30.13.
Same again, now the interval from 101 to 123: 29.87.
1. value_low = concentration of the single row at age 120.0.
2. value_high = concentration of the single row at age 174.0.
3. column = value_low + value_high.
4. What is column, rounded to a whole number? 52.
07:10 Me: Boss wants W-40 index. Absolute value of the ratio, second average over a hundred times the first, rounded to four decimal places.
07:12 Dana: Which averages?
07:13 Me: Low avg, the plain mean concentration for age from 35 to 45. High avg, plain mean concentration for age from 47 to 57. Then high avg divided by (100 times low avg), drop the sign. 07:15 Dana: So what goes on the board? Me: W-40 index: 0.0103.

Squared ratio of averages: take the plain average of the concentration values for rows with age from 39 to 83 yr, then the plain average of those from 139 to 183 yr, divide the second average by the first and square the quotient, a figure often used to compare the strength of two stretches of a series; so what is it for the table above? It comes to 0.65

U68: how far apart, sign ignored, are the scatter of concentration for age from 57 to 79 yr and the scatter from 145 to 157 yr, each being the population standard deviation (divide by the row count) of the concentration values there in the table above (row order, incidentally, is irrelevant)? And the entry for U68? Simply 1.6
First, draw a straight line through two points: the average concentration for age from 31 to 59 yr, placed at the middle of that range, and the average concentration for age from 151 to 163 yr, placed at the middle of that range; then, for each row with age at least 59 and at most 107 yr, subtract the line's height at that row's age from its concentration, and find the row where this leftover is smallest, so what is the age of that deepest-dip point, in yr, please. 62.0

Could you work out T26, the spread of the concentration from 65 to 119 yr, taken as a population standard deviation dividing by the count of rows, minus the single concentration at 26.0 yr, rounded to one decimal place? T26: -29.0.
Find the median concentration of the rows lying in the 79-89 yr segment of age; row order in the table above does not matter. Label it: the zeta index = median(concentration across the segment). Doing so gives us 28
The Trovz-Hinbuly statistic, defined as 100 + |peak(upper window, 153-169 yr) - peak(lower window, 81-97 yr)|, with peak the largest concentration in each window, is 109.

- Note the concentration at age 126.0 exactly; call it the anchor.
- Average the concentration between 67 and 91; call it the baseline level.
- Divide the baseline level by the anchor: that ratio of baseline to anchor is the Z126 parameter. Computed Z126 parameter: 1.07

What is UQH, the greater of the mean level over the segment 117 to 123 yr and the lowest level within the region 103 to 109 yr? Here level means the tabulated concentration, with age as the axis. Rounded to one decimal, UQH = 27.5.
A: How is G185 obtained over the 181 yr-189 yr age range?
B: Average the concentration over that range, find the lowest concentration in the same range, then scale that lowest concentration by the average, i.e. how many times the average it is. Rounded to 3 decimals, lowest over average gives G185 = 0.949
